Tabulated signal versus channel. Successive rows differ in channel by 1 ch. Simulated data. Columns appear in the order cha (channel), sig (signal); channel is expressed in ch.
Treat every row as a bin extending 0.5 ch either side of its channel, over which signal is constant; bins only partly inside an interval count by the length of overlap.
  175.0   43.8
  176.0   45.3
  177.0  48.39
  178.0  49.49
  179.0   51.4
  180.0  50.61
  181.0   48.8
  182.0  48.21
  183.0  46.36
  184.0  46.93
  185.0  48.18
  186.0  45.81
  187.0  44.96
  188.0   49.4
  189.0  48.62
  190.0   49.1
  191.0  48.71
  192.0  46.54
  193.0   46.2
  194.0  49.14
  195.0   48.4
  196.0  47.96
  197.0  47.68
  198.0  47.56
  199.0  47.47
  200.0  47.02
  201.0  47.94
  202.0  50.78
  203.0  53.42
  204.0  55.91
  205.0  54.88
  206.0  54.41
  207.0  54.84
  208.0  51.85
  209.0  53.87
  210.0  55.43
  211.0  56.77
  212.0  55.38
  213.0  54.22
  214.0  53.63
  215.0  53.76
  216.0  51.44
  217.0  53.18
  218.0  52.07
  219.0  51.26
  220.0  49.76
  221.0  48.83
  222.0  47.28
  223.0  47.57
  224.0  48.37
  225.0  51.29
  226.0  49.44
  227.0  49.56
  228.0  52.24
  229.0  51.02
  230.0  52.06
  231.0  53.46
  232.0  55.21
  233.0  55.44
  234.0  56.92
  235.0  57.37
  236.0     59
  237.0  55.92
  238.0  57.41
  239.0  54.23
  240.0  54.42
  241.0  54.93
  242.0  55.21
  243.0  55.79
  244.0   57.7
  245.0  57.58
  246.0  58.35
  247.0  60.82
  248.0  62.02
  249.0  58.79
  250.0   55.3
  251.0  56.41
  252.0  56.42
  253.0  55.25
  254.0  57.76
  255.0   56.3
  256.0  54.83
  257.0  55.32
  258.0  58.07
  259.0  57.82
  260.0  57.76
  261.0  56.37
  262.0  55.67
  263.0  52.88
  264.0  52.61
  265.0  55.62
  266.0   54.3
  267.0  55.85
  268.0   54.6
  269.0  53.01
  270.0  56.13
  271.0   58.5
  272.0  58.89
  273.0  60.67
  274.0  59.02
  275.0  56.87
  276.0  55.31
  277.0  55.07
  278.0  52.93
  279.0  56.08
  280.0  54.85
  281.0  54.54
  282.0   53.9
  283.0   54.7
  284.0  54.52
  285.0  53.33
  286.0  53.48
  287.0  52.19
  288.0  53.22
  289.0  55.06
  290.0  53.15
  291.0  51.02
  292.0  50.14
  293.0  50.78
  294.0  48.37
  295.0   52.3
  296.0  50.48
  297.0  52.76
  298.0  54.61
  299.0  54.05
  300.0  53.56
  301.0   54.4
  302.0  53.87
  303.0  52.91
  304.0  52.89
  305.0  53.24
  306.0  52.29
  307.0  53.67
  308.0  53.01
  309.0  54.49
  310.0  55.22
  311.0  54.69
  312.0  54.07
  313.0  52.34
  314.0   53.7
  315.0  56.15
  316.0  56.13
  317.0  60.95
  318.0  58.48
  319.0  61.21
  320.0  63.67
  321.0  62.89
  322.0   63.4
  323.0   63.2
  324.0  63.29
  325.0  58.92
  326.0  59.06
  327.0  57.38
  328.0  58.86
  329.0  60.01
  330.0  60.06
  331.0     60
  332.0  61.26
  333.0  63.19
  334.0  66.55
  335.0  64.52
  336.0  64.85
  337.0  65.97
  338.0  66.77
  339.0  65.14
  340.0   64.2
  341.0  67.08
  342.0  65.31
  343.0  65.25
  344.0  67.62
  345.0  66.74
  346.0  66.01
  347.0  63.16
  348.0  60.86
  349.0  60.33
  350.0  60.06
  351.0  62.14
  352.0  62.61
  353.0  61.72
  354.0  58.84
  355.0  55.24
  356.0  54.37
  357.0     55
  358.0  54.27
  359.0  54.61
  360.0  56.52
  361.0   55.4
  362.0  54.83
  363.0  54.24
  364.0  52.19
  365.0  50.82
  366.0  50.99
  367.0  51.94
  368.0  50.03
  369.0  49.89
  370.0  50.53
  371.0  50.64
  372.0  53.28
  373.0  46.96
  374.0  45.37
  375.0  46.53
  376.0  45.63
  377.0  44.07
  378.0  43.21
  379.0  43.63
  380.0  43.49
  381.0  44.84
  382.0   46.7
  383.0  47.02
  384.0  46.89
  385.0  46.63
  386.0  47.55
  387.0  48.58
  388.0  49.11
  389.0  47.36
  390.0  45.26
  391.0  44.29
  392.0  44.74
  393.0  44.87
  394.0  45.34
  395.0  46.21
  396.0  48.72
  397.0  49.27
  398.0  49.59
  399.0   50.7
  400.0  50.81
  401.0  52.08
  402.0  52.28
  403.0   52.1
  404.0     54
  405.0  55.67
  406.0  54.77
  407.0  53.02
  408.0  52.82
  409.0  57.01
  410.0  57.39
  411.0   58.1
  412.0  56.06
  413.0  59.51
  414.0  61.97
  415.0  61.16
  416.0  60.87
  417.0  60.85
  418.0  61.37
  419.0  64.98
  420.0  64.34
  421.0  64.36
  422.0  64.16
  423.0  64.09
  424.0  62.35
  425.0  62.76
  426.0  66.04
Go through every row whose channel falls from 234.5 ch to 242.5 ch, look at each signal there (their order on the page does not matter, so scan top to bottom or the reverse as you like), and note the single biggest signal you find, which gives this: 59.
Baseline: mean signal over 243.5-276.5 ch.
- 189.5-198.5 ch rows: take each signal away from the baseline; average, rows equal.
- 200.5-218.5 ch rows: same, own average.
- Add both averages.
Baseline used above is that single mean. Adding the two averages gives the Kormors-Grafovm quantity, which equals 12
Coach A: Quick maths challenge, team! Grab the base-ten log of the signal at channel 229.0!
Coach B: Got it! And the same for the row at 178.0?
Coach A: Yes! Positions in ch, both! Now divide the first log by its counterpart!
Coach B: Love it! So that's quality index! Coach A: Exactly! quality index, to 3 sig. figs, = 1.01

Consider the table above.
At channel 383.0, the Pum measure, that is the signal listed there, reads 47.02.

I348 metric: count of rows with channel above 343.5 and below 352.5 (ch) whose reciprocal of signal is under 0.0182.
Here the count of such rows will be 9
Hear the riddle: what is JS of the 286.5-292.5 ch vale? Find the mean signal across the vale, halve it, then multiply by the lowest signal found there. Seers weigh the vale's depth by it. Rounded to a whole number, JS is 1315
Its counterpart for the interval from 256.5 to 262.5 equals 1572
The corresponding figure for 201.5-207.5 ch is 1372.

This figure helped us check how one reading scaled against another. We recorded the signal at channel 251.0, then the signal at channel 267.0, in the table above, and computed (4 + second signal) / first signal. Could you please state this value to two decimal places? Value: 1.06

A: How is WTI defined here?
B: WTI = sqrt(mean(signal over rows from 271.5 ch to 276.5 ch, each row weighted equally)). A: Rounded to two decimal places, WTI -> 7.63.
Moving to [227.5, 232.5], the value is 7.27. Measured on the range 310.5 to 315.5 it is 7.36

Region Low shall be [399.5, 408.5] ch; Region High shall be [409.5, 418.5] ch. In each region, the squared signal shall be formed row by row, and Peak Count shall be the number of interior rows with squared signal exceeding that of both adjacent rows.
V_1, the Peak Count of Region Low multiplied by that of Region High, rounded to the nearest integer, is 4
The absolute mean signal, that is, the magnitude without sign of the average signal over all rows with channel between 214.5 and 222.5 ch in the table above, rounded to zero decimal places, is 51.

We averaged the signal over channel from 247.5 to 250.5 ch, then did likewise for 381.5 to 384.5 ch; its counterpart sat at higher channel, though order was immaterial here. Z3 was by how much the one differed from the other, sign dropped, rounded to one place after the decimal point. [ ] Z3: 11.8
